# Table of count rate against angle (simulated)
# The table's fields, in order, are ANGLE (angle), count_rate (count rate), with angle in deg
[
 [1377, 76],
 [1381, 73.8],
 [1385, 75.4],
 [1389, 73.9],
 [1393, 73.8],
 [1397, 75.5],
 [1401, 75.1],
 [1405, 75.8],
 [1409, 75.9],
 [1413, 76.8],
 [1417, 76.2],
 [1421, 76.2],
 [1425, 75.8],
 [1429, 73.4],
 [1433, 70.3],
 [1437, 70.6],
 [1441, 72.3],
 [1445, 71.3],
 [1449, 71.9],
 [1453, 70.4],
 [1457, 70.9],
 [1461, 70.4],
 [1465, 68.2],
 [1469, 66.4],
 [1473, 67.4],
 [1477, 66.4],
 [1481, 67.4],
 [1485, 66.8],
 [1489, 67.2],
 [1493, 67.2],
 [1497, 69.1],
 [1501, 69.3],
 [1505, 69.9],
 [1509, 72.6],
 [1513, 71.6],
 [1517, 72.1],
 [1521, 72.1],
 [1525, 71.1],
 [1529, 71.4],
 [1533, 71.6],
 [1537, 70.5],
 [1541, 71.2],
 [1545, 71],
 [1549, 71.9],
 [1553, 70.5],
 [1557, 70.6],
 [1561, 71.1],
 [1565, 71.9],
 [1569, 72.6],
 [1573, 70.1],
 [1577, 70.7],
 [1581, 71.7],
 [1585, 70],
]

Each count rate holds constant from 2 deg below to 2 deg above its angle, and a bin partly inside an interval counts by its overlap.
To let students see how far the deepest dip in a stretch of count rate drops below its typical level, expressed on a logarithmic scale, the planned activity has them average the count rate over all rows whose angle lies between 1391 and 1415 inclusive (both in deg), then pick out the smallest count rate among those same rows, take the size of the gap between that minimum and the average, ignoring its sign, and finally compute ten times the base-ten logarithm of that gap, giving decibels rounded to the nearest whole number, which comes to 2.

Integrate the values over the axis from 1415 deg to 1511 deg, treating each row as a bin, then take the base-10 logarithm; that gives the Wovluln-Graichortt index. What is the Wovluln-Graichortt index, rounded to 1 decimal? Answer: 3.8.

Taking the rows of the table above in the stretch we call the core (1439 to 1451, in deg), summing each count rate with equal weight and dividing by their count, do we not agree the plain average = 71.8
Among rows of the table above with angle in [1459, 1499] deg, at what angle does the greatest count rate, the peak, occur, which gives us 1461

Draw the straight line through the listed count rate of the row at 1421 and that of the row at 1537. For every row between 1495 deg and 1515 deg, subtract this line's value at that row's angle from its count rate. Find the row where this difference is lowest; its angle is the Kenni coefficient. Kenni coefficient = 1497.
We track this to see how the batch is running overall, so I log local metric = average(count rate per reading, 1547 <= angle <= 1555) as 71.2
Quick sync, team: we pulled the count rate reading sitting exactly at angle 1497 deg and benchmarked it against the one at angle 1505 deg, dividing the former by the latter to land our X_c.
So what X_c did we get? 0.99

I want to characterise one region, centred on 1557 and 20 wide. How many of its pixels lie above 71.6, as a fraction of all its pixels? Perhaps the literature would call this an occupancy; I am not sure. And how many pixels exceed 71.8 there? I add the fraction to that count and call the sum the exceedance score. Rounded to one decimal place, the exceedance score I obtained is 2.4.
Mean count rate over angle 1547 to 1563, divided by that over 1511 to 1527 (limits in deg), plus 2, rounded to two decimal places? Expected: 2.99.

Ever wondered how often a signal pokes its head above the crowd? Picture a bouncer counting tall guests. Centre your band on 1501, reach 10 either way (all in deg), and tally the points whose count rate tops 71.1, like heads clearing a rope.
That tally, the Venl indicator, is 1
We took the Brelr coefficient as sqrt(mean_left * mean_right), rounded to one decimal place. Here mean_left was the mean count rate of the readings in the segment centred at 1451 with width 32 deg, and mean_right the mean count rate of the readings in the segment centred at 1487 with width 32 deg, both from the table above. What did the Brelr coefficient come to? 69.2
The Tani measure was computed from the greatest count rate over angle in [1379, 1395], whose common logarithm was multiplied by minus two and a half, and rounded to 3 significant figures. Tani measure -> -4.69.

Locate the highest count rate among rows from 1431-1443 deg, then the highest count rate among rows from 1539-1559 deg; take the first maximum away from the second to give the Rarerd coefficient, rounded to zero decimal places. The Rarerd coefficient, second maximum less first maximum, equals 0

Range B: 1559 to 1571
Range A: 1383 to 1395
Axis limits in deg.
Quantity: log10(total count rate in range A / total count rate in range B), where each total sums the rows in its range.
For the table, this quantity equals 0.015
